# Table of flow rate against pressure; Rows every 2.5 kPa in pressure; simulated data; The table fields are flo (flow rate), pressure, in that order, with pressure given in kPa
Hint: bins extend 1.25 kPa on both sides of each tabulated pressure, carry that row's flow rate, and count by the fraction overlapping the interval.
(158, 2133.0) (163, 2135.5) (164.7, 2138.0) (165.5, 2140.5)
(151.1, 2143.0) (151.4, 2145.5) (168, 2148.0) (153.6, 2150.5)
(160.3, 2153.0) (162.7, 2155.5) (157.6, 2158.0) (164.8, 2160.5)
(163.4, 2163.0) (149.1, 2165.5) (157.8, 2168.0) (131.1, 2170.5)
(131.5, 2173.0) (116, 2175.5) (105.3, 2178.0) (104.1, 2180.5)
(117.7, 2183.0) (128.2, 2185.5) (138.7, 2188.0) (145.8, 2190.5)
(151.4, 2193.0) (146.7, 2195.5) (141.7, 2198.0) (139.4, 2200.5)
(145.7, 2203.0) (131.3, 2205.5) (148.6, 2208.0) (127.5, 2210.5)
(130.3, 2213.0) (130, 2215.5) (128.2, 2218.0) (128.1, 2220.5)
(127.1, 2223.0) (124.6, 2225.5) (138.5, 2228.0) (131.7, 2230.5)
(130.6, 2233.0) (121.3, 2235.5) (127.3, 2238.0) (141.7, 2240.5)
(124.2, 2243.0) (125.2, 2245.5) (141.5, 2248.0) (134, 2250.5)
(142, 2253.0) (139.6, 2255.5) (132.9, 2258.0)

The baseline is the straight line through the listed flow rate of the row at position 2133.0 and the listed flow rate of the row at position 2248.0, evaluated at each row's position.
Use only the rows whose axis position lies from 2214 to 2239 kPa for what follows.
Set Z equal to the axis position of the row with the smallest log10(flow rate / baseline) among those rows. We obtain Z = 2235.5 kPa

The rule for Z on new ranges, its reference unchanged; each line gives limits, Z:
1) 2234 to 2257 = 2235.5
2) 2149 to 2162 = 2150.5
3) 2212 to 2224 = 2223.0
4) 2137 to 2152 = 2143.0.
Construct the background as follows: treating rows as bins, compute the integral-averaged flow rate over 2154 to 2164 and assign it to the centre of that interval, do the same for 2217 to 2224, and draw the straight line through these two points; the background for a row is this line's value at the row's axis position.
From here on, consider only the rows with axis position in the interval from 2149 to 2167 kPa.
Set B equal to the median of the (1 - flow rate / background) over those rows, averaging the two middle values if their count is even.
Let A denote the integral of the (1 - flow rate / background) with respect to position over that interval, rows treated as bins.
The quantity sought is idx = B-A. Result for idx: -0.4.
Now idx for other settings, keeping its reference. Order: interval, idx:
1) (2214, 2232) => 0.5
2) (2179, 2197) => -1.5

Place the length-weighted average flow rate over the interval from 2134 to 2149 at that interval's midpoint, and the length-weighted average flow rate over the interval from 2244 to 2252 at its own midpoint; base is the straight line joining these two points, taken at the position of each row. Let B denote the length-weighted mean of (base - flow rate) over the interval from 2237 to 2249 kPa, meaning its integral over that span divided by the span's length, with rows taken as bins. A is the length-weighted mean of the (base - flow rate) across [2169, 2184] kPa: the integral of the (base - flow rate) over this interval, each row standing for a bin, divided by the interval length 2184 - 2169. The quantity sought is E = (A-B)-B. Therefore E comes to 27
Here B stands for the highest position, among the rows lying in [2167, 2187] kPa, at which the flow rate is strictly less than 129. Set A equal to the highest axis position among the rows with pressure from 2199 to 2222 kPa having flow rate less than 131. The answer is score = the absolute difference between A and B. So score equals 35.0 kPa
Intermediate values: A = 2220.5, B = 2185.5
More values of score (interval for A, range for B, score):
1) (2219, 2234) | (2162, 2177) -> 57.5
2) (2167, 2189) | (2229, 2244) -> 57.5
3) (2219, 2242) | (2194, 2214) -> 27.5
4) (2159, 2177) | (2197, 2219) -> 42.5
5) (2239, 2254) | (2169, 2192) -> 60.0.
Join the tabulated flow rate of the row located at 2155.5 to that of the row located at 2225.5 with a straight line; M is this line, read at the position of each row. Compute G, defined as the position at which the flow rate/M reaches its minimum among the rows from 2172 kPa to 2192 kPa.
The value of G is 2180.5 kPa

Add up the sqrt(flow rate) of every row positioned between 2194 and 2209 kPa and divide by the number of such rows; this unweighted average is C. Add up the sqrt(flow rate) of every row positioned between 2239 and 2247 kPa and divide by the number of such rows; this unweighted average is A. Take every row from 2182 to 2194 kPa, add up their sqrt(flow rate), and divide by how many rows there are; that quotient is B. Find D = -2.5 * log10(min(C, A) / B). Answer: 0.02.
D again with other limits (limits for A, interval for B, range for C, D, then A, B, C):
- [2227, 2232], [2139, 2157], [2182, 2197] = 0.09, 11.6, 12.6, 11.74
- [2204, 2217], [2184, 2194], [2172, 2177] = 0.07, 11.6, 11.9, 11.12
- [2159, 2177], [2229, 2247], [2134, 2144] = -0.06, 12.0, 11.3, 12.69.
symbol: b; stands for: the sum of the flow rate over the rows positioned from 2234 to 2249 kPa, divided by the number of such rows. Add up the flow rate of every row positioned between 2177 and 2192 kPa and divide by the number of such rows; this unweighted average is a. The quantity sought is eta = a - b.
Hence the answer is -7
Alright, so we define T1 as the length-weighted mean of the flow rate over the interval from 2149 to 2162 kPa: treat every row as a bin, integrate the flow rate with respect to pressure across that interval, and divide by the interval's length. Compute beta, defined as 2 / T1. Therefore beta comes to 0.0125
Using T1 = 160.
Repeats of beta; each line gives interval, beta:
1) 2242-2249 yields 0.0154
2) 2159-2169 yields 0.0126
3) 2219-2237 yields 0.0155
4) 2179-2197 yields 0.0150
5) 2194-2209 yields 0.0141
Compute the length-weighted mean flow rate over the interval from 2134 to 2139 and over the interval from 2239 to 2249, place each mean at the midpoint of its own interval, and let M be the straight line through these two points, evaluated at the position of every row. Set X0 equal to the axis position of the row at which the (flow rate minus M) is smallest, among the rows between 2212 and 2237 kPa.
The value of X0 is 2235.5 kPa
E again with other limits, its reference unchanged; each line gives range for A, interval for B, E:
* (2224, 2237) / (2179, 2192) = -36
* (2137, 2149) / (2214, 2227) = -25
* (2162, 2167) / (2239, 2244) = -5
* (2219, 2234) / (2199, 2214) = -4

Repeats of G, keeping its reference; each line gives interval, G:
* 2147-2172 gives 2170.5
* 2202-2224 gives 2210.5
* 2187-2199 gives 2188.0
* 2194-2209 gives 2205.5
